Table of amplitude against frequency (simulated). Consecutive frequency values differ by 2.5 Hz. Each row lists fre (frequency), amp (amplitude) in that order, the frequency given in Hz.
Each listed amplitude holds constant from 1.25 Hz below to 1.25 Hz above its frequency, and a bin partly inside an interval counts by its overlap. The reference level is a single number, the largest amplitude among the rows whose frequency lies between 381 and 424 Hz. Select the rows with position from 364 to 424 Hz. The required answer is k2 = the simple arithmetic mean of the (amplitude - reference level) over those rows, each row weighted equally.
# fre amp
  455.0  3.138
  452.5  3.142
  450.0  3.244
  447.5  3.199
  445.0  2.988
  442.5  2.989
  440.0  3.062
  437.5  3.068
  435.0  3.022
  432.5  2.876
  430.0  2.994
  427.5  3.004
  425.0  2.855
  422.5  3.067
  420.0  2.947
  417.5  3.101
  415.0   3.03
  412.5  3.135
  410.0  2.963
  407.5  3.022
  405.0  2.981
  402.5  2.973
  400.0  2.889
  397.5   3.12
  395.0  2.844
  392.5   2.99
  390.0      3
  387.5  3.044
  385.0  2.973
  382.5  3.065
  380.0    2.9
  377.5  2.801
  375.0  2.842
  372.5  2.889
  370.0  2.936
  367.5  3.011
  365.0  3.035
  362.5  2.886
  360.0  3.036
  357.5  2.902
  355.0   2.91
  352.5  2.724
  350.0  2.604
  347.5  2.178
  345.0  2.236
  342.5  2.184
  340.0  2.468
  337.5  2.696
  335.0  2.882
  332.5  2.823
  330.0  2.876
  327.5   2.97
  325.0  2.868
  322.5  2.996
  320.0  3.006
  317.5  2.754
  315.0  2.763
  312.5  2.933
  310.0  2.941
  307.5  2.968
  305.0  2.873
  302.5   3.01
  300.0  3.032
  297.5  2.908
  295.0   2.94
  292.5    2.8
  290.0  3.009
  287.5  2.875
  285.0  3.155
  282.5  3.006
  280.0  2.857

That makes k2 -0.15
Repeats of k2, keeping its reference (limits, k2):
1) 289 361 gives -0.33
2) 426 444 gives -0.13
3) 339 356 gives -0.66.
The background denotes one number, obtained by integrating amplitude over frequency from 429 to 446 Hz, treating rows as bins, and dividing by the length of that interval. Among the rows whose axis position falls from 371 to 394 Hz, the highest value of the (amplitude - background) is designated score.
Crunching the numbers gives 0.06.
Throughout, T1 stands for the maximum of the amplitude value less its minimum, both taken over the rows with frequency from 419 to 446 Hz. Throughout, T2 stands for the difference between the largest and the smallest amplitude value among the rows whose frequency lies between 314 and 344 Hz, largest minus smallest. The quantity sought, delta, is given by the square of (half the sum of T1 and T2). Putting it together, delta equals 0.27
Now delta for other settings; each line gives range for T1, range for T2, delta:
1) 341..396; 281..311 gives 0.39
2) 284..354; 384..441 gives 0.40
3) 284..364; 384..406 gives 0.39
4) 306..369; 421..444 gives 0.29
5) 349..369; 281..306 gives 0.15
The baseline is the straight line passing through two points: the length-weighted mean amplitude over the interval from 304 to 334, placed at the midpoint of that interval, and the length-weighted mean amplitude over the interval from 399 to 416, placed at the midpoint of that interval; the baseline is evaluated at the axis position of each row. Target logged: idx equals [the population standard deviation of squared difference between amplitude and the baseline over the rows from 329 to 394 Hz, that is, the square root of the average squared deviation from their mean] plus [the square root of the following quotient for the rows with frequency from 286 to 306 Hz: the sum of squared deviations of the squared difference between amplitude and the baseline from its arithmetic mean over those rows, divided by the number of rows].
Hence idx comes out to 0.178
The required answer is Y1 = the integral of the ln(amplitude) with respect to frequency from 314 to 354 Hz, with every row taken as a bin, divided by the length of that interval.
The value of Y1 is 0.98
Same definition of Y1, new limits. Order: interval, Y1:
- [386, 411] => 1.09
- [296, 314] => 1.08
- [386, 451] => 1.10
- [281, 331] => 1.08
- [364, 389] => 1.08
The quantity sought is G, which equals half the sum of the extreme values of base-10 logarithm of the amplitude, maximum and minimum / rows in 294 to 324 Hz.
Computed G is 0.461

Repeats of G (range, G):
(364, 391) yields 0.467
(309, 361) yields 0.410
